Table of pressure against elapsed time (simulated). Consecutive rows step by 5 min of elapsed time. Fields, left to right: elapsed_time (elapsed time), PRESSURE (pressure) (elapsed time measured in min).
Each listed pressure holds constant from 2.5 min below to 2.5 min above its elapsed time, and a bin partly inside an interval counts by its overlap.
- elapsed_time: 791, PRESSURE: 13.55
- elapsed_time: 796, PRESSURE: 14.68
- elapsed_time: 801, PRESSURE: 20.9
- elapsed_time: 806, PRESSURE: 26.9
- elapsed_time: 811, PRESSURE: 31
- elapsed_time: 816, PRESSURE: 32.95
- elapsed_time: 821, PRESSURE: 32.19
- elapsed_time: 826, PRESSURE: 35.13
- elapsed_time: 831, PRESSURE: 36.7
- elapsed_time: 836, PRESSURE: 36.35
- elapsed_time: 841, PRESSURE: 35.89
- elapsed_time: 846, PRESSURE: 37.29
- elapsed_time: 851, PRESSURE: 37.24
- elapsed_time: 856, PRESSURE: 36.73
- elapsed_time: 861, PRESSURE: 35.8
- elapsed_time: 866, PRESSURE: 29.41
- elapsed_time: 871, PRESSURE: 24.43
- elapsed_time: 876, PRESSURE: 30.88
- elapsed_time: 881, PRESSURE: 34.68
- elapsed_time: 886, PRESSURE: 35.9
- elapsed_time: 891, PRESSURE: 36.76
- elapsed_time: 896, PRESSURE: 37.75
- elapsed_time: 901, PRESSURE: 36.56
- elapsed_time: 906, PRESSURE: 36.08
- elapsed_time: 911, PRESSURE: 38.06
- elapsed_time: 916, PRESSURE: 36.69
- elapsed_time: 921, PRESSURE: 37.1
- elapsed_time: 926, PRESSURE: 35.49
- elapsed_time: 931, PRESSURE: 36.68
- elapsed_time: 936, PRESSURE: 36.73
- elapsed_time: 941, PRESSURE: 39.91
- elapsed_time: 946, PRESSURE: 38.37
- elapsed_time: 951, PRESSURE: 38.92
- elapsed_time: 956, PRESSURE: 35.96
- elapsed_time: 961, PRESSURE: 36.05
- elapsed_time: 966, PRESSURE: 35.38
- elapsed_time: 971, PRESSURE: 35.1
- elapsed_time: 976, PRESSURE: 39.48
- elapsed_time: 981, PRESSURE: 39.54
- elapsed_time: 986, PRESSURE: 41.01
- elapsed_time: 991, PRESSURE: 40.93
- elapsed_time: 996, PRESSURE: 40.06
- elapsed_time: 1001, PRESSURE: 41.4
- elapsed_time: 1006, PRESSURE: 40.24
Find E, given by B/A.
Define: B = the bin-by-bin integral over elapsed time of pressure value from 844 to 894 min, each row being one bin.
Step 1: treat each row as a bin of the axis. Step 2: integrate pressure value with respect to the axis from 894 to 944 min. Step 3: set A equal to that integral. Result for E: 0.914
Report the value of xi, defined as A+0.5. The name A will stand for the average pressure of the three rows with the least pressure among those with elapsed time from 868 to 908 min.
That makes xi 30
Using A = 30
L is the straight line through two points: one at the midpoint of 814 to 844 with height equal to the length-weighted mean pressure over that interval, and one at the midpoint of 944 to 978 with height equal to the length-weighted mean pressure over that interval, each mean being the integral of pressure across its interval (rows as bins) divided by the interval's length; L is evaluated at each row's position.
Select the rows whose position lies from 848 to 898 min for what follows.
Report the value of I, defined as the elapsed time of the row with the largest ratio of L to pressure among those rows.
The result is 871 min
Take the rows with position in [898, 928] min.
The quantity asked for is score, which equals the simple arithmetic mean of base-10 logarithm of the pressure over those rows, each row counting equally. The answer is 1.56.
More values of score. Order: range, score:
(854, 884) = 1.50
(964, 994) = 1.59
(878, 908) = 1.56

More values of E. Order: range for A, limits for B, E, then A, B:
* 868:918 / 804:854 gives 0.987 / 1735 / 1713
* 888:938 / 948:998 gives 1.039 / 1839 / 1911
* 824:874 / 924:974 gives 1.071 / 1723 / 1845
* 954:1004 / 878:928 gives 0.946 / 1927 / 1823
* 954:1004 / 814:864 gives 0.924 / 1927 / 1780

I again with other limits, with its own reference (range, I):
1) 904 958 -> 926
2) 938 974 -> 971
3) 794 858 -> 796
